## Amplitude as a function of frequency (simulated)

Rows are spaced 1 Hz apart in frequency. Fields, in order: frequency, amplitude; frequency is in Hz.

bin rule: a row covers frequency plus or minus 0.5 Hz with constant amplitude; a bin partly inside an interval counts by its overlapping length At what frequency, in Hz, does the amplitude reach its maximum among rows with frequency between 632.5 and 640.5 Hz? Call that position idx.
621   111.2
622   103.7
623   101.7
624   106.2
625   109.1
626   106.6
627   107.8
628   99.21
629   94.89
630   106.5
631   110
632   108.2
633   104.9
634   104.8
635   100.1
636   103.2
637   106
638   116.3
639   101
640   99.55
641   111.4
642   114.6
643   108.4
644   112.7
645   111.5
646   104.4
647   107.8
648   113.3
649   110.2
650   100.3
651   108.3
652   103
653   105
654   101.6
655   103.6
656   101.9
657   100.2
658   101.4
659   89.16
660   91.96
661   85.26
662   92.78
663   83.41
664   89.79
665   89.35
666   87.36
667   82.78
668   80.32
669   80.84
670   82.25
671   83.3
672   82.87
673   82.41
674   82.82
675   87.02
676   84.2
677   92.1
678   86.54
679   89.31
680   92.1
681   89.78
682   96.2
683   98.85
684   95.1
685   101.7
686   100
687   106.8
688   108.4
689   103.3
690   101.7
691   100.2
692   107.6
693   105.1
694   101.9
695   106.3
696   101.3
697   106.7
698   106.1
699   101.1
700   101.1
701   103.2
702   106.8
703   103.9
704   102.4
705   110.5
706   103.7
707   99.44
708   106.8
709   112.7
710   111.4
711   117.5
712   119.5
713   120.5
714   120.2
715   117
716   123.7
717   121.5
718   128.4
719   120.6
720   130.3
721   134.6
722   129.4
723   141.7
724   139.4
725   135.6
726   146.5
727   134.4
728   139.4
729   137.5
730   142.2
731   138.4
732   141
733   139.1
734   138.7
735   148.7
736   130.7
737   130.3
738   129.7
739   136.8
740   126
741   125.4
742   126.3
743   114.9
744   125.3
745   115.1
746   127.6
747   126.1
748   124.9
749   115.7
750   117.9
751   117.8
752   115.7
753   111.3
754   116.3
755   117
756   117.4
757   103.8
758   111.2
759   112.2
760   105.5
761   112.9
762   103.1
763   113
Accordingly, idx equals 638 Hz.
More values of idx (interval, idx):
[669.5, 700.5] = 688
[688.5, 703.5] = 692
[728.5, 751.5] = 735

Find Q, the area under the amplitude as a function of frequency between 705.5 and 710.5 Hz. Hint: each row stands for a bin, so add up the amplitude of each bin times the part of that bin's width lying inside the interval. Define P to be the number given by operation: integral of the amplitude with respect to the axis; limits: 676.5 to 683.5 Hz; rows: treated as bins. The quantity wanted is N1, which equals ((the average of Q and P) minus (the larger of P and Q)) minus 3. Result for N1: -58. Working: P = 645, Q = 534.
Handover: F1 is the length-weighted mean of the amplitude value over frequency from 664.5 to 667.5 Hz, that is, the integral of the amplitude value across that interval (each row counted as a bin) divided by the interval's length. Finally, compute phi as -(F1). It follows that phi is -86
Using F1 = 86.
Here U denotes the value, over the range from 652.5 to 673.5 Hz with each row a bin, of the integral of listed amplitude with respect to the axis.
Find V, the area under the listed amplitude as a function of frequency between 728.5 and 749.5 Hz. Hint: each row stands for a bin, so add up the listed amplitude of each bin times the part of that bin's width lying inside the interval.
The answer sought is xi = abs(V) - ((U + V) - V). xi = 843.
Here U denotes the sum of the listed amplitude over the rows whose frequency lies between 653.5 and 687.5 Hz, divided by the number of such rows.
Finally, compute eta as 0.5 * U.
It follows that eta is 45.5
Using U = 91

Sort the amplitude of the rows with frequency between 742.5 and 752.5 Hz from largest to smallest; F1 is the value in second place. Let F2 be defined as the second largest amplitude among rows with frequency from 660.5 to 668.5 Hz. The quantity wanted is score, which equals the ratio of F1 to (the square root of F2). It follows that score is 13.3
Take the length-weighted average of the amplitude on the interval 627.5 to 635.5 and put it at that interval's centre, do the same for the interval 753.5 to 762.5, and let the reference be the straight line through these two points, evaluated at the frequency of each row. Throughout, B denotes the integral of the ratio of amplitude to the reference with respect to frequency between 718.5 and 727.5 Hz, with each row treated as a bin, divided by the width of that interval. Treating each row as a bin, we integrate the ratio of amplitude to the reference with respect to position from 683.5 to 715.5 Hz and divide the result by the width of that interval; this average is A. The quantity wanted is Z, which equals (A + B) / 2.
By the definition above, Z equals 1.11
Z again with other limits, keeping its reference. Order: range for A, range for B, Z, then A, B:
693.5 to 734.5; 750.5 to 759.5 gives 1.07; 1.11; 1.02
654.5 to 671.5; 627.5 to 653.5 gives 0.94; 0.85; 1.02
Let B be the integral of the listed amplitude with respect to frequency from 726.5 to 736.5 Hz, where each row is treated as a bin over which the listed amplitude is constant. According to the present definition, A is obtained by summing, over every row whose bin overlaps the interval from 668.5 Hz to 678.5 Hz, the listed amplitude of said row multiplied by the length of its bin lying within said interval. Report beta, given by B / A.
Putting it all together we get 1.6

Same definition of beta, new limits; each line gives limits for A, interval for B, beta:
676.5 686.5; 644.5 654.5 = 1.1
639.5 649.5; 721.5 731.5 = 1.3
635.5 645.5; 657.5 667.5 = 0.8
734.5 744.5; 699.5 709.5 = 0.8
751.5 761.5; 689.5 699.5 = 0.9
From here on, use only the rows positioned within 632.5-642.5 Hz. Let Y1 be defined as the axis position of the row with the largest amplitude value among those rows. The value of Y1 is 638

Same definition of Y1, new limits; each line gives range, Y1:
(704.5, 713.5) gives 713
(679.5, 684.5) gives 683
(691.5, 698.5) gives 692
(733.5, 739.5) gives 735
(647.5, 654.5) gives 648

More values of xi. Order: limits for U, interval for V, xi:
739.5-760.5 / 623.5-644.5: -242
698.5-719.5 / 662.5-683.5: -528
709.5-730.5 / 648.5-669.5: -723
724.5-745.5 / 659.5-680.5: -993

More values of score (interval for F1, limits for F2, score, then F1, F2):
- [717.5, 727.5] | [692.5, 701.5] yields 13.7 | 141.7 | 106.3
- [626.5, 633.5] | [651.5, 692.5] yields 10.4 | 108.2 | 107.6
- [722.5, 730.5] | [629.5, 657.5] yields 13.3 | 142.2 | 114.6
